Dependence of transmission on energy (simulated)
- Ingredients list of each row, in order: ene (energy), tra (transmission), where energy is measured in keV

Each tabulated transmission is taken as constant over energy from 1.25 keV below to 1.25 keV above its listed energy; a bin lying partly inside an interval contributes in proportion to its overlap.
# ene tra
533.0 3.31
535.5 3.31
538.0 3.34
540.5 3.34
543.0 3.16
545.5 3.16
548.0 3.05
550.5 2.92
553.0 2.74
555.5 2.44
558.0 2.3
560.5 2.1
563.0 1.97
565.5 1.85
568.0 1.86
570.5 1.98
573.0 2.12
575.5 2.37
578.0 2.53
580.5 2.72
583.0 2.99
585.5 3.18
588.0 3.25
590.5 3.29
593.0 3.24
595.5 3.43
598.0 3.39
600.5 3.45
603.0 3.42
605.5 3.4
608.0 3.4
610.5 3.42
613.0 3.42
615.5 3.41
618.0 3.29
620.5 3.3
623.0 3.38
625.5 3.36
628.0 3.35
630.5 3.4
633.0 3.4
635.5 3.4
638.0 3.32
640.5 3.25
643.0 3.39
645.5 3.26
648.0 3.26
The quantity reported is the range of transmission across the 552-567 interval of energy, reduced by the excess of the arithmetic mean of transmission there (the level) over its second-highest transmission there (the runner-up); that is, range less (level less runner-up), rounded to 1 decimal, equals 1.1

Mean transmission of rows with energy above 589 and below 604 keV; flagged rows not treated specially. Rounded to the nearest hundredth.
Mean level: 3.37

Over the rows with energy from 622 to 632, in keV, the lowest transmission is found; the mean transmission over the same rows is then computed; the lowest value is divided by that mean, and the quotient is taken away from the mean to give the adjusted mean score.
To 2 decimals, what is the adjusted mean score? 2.38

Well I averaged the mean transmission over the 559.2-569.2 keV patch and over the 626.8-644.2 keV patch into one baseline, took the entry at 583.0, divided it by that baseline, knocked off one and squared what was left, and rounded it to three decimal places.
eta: 0.016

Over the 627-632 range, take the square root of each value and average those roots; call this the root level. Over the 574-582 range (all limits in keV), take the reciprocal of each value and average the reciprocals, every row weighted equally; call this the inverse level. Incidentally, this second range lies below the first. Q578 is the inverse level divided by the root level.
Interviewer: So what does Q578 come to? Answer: 0.215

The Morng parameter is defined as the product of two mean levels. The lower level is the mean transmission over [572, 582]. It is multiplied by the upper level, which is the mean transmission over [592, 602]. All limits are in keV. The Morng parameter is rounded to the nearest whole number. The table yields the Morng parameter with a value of 8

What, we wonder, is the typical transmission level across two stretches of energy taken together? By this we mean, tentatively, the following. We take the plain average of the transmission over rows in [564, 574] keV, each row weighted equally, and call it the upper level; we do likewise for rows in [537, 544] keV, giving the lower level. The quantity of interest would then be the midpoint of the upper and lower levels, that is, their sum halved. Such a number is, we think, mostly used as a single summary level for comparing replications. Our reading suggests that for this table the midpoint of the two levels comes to 2.6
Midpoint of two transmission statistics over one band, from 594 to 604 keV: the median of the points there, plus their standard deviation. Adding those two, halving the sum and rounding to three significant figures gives 1.72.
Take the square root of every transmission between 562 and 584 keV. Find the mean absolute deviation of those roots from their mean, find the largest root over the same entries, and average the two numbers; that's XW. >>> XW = 0.921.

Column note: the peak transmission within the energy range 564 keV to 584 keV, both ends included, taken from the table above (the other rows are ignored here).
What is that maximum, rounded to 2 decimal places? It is 2.99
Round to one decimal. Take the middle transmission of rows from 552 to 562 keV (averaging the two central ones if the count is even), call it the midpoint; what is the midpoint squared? 5.6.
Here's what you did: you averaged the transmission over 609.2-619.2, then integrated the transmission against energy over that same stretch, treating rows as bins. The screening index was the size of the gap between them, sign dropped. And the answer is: 30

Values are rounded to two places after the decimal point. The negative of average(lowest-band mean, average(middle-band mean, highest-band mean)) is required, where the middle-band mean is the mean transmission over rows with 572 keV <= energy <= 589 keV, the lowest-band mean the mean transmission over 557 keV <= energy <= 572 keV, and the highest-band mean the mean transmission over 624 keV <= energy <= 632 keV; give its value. -2.53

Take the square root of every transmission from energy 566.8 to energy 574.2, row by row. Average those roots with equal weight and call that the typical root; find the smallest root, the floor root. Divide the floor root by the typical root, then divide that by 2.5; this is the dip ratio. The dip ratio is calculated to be 0.387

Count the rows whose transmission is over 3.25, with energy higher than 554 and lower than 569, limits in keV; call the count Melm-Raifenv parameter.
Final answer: 0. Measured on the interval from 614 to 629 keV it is 6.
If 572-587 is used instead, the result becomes 0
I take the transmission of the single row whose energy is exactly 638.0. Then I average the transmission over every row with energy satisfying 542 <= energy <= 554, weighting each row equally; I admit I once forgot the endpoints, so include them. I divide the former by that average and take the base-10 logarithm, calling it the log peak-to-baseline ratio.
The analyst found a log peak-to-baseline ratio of 0.043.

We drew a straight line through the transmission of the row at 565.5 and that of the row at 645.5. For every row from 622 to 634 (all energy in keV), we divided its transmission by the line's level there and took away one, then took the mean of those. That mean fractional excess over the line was 0.14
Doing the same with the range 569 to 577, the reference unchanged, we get 0.09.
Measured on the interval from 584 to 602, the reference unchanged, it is 0.42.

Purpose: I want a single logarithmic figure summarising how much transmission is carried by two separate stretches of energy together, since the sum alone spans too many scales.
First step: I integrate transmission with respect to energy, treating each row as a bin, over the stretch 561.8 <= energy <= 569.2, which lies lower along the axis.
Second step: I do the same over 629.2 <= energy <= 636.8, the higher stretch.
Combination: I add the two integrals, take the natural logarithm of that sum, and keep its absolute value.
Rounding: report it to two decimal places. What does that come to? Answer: 3.68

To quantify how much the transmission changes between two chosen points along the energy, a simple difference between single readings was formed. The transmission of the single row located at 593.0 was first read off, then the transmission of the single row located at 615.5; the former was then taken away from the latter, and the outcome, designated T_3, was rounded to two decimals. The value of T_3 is 0.17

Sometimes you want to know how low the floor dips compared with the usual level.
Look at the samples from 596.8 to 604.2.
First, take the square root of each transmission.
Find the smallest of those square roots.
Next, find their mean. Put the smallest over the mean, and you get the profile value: 0.996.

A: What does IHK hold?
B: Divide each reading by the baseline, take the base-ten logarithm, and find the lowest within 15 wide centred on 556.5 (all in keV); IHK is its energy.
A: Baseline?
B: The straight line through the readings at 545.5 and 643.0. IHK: 563.0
